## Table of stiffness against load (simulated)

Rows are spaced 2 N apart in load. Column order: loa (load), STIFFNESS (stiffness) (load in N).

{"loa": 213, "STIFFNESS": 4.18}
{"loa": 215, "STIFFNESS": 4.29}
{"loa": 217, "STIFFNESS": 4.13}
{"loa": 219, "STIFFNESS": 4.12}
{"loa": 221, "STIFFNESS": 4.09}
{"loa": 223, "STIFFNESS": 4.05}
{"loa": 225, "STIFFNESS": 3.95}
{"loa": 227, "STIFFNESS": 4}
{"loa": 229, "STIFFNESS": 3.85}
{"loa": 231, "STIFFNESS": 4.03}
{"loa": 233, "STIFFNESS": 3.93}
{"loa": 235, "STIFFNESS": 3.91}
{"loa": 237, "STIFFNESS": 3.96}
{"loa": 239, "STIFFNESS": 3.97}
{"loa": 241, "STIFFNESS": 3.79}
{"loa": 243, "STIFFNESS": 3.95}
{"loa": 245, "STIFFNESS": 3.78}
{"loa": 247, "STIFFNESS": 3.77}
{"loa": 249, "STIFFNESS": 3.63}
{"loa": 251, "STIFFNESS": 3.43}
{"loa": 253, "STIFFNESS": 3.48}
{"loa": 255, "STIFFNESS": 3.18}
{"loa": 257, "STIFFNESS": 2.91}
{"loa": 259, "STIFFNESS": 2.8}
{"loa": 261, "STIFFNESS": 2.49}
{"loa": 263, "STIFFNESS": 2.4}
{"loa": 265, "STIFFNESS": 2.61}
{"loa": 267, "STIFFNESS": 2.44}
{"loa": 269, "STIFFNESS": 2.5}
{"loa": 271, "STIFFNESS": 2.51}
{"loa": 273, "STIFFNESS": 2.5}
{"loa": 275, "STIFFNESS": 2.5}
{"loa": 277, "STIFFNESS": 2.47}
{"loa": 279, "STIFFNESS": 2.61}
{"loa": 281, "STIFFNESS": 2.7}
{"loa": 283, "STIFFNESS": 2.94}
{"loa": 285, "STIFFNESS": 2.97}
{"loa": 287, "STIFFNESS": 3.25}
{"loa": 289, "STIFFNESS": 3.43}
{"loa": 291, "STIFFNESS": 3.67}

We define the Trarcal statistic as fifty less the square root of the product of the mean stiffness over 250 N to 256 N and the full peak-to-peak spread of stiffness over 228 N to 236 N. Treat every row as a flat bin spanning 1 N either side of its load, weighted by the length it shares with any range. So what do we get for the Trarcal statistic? 49.2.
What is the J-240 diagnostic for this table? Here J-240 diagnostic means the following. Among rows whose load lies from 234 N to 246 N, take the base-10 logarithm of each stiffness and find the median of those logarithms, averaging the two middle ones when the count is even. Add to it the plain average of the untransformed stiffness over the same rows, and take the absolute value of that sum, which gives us 4.5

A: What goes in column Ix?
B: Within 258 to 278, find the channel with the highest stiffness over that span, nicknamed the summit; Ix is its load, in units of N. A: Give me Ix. 259 N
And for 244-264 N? 245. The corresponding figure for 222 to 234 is 223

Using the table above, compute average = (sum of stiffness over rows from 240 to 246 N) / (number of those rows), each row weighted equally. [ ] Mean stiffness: 3.84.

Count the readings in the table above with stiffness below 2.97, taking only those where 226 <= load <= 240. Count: 0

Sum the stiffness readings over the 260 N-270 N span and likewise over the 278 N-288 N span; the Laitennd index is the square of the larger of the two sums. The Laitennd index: 209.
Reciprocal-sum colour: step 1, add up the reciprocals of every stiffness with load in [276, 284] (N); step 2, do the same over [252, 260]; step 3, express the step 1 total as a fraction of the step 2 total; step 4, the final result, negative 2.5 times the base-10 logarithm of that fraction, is -0.15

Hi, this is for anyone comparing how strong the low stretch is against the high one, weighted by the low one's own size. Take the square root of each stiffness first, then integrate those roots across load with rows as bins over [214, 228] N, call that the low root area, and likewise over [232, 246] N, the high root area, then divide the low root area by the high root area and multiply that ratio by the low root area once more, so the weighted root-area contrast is 29.0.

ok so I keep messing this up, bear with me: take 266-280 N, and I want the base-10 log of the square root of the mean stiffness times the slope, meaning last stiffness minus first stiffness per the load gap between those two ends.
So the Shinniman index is -0.73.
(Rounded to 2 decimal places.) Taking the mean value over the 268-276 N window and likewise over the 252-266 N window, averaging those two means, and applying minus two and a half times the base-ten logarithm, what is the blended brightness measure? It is -1.07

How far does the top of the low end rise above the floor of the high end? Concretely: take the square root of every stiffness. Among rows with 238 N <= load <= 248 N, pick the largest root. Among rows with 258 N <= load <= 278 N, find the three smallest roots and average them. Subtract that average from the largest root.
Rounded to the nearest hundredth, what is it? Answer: 0.43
